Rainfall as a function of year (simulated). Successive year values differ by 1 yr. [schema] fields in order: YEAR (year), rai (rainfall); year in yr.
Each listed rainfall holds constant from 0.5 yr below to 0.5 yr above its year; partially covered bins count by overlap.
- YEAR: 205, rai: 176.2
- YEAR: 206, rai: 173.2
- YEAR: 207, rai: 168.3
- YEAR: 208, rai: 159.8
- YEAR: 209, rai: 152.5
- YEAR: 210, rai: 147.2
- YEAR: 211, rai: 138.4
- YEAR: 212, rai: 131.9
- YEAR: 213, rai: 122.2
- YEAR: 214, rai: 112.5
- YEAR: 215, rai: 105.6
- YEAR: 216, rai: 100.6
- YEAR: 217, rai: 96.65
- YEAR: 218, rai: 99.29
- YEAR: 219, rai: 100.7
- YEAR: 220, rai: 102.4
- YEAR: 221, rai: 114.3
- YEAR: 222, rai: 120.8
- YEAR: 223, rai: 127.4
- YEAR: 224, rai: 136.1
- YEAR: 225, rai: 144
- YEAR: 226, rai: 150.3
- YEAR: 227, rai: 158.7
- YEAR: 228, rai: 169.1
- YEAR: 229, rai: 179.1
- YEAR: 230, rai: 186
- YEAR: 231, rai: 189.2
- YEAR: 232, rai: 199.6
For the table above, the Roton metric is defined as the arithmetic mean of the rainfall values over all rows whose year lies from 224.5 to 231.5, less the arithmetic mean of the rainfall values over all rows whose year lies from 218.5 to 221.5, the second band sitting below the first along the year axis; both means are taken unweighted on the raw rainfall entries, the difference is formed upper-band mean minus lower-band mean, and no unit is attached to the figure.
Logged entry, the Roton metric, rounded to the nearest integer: 62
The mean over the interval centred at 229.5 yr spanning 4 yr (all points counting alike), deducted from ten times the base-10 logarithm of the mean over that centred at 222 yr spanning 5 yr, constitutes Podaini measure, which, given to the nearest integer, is -160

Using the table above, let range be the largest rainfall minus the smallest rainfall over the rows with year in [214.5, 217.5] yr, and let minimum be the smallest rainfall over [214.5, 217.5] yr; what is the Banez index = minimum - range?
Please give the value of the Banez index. 88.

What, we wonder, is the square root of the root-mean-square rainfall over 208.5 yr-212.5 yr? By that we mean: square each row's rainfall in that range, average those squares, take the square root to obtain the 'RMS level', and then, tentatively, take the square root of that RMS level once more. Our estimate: 11.9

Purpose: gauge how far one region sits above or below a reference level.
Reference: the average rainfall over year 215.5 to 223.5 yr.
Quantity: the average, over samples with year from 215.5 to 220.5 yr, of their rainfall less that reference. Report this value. -8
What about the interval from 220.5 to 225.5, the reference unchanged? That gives 21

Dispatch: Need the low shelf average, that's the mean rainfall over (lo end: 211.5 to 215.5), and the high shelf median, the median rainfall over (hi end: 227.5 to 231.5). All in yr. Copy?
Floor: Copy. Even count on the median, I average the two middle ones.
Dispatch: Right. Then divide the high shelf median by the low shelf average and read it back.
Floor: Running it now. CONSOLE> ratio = 1.5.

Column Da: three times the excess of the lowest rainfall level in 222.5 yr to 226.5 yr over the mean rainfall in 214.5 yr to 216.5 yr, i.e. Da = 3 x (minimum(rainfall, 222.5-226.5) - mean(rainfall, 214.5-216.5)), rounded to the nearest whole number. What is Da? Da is 73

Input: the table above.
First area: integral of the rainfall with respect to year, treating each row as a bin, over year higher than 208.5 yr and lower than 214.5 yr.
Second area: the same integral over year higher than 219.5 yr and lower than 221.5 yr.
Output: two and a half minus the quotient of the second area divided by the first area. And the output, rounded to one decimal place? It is 2.2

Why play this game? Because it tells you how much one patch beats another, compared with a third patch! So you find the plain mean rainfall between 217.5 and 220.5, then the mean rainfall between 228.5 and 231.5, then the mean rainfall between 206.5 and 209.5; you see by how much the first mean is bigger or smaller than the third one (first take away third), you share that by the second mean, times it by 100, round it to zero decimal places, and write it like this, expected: -32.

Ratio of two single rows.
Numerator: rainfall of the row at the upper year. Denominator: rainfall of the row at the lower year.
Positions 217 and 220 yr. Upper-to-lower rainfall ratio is 1.1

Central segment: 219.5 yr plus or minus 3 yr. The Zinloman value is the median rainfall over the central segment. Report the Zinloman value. 102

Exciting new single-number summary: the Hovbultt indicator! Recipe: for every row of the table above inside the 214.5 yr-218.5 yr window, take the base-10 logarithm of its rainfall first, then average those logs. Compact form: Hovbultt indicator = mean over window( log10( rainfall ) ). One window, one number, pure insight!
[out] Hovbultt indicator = 2.00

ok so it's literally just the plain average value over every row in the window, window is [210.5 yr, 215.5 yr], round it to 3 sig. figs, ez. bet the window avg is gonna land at 122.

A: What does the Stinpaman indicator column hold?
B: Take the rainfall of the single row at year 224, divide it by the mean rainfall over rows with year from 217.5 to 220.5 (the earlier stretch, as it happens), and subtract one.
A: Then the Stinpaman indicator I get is 0.35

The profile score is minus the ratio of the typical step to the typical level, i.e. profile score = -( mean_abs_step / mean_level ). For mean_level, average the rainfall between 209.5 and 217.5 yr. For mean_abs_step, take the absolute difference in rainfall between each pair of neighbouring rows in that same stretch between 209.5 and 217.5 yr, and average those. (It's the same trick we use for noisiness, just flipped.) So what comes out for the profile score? -0.060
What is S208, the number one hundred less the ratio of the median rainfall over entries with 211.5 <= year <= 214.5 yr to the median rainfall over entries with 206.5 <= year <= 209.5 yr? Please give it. 99.2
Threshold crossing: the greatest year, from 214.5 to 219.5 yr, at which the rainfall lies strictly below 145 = 219 yr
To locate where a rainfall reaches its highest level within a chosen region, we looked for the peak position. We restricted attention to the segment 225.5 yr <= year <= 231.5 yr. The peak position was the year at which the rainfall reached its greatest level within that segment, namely 231 yr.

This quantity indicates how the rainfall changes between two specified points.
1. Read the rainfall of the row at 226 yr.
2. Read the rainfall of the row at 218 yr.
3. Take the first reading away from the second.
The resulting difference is -51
